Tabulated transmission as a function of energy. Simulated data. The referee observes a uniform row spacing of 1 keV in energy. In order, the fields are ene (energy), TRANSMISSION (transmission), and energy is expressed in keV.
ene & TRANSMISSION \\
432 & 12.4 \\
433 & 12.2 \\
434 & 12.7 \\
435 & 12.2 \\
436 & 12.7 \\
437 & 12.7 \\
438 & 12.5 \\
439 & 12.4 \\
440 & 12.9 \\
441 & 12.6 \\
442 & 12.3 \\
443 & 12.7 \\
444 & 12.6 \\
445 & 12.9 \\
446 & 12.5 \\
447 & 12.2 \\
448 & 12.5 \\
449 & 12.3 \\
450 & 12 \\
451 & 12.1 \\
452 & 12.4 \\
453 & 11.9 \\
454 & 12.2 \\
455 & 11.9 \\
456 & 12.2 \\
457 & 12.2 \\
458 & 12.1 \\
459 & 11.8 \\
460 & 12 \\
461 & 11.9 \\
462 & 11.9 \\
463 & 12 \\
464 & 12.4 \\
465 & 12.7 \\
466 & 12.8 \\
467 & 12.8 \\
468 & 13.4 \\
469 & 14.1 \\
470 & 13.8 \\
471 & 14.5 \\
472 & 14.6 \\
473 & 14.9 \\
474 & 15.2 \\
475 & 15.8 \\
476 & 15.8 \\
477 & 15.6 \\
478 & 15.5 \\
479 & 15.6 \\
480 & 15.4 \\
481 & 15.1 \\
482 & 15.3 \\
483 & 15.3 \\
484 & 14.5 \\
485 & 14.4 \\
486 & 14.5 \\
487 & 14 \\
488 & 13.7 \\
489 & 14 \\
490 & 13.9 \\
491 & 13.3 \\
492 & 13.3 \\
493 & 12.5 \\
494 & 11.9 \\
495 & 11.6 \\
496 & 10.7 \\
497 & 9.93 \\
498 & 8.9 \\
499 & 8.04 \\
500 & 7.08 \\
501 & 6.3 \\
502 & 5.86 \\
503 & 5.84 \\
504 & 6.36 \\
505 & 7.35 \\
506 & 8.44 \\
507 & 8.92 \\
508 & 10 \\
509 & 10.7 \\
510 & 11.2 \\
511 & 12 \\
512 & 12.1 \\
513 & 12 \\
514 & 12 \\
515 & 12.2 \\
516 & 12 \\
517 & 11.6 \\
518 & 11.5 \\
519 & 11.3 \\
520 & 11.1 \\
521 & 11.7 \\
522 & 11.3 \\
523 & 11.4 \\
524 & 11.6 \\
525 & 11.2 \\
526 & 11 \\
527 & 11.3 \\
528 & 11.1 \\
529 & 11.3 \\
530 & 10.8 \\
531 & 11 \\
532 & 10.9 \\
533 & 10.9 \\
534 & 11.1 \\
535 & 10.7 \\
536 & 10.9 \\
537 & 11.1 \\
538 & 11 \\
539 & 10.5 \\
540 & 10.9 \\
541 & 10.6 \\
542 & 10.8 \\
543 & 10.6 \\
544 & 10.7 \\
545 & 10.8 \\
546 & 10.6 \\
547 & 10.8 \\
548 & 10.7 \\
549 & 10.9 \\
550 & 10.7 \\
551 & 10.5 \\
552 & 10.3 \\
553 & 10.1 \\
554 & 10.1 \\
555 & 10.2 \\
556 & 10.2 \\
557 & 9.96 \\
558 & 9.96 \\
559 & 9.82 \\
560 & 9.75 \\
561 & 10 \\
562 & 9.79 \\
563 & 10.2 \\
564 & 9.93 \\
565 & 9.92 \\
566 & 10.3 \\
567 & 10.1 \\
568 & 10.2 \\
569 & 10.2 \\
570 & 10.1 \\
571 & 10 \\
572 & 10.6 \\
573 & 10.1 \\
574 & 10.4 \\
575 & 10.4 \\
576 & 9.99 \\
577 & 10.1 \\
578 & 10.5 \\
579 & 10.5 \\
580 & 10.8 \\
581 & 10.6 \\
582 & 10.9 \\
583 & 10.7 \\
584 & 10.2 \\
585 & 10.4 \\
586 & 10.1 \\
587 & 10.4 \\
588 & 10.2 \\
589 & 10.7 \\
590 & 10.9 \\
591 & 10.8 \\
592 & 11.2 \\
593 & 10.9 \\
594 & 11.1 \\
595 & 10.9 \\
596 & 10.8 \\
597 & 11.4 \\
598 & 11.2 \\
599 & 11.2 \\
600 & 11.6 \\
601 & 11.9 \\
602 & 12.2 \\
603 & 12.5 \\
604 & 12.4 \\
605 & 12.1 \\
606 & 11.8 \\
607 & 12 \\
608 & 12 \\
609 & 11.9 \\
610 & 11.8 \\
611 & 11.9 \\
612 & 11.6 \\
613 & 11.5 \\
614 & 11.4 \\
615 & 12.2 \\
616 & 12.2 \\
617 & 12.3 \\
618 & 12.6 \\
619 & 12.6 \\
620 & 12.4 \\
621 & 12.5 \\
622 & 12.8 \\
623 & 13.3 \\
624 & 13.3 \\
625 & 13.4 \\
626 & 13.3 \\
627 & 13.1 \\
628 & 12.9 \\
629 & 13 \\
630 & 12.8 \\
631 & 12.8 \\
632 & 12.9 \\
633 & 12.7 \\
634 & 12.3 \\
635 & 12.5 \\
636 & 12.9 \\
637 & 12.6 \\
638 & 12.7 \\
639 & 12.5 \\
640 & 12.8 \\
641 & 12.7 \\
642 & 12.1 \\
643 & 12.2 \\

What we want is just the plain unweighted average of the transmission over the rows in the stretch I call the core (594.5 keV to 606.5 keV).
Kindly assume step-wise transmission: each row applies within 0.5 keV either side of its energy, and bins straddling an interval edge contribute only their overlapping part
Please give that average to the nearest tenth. 11.7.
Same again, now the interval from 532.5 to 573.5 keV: 10.4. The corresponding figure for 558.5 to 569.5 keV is 10.0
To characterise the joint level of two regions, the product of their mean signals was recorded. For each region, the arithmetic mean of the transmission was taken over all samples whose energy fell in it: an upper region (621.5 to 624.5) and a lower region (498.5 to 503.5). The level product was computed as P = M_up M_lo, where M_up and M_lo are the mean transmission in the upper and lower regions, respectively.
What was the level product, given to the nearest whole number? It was 87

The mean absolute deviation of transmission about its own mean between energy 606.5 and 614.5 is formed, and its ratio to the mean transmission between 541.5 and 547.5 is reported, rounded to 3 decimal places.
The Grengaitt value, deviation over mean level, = 0.018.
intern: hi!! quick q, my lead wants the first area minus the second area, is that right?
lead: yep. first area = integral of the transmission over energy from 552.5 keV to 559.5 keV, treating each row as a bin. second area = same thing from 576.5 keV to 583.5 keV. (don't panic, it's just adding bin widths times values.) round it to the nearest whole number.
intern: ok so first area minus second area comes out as -4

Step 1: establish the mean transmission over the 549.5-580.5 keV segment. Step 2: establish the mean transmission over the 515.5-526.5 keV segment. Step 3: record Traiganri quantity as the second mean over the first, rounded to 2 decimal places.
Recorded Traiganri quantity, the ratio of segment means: 1.12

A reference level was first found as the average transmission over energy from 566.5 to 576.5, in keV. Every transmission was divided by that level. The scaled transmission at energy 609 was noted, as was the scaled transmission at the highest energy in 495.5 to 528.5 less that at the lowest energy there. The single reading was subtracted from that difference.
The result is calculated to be -1.1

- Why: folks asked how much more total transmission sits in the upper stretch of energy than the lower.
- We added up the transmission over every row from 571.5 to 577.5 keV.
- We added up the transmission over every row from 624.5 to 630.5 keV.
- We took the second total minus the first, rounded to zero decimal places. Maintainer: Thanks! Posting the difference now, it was 17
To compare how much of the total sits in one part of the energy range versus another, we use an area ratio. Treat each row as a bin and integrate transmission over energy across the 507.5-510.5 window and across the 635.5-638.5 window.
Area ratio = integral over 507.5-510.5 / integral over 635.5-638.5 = 0.84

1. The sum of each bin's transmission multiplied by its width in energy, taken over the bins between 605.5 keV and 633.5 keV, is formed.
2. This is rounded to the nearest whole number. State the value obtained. 349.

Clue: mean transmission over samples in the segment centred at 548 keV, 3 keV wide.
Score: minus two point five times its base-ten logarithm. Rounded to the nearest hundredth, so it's -2.58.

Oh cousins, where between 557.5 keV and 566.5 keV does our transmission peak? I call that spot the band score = 566 keV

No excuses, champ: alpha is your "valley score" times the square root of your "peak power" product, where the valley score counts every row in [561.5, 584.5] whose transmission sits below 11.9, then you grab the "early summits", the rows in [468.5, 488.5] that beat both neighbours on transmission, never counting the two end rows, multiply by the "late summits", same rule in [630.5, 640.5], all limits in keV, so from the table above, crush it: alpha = 56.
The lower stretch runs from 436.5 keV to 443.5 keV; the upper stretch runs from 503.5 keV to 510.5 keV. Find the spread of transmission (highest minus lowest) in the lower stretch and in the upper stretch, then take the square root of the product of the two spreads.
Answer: 1.70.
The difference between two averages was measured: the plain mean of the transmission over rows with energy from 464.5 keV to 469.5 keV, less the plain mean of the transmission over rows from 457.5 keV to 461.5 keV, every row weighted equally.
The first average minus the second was 1.2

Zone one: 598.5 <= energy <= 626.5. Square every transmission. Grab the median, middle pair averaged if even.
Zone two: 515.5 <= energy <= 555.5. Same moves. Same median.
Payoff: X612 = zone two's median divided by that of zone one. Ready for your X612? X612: 0.80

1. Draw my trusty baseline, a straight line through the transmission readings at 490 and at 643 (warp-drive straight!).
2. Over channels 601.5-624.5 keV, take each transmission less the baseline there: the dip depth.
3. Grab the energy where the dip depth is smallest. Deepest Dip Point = 614 keV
